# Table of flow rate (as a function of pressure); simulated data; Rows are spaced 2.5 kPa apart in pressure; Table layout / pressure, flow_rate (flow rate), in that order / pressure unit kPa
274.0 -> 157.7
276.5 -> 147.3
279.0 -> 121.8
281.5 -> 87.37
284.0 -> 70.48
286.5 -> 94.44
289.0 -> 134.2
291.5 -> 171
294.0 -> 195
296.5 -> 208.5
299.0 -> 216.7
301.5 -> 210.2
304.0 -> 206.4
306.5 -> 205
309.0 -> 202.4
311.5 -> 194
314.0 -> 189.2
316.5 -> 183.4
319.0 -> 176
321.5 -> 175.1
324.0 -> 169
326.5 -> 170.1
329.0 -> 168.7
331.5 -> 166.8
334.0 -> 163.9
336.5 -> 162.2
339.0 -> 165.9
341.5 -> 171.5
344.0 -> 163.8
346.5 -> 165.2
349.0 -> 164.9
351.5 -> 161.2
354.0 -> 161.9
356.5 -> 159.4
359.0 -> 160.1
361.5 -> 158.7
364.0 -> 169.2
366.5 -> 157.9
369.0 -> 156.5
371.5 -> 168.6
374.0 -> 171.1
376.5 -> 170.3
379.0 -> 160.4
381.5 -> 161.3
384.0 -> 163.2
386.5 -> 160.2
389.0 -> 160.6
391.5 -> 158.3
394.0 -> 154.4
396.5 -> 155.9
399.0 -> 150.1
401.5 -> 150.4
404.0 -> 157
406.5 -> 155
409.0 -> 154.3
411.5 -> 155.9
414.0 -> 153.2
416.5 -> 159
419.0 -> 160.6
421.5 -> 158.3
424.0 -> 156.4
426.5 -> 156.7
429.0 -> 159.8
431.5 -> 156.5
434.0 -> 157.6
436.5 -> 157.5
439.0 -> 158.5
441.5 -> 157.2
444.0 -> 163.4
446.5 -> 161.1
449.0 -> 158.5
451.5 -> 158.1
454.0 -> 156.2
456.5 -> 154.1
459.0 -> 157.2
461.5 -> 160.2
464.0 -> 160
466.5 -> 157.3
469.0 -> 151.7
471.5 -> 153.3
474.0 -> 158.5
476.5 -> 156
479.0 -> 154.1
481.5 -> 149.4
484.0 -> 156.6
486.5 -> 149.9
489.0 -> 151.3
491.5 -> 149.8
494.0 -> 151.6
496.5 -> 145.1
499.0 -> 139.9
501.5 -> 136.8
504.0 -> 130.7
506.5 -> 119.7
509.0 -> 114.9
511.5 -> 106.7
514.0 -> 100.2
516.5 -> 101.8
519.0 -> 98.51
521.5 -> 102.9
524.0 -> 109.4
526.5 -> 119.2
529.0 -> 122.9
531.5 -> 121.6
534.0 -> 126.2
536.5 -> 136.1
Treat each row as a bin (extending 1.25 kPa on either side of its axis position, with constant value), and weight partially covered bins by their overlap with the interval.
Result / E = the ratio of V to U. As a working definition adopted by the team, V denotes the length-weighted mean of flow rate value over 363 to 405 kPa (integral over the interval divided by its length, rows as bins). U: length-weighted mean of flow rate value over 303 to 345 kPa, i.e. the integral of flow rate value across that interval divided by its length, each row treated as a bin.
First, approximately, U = 178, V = 160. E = 0.90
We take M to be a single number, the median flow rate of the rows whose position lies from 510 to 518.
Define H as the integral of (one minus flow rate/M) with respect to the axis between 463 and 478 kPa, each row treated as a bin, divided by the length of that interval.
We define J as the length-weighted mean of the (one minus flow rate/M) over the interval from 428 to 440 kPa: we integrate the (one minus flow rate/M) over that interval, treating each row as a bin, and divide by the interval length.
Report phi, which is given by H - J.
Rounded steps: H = -0.533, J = -0.551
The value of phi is 0.02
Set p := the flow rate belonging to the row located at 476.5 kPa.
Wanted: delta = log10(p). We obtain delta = 2.193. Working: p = 156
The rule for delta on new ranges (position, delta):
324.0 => 2.228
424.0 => 2.194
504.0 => 2.116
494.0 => 2.181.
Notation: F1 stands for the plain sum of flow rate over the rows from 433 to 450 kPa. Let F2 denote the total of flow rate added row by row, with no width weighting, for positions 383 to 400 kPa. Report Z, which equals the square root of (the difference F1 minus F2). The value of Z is 3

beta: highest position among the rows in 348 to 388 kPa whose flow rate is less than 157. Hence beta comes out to 369.0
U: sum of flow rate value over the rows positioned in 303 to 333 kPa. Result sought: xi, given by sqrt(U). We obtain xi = 47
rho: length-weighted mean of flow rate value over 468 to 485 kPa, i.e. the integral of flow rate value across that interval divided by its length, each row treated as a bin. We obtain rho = 154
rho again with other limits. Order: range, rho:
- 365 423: 159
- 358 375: 163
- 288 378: 175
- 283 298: 148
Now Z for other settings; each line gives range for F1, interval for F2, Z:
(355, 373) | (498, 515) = 17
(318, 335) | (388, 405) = 10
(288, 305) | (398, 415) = 16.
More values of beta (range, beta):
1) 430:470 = 469.0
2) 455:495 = 494.0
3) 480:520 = 519.0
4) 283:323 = 289.0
